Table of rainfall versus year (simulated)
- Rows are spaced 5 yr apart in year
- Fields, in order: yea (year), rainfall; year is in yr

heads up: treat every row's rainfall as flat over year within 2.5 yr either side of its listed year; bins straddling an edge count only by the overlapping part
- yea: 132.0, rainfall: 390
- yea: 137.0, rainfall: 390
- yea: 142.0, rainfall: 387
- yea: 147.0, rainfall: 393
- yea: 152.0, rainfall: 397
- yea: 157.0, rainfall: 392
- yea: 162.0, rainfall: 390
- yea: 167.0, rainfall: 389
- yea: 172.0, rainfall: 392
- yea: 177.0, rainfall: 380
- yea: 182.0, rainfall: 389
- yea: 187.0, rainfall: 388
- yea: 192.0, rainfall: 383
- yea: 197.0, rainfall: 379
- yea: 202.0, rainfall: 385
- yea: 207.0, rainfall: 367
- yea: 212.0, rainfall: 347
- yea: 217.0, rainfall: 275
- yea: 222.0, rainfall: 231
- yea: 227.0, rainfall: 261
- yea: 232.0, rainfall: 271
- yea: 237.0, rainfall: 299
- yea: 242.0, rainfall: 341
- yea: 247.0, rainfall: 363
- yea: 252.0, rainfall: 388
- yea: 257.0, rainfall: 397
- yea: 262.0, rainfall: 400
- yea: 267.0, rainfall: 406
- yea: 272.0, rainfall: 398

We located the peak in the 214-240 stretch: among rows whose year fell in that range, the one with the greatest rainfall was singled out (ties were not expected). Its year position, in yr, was 237.0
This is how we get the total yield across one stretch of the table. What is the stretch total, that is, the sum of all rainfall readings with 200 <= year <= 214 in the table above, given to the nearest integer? 1099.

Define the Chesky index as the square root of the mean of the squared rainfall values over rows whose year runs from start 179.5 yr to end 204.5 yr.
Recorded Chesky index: 385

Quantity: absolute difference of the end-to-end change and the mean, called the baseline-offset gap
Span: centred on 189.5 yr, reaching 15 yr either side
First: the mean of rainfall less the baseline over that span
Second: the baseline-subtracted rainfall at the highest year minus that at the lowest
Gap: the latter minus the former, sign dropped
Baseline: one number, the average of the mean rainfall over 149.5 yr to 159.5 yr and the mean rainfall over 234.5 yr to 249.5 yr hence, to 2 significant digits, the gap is 15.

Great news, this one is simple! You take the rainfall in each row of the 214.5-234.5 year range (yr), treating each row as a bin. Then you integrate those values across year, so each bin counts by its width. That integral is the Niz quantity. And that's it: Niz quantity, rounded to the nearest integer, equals 5190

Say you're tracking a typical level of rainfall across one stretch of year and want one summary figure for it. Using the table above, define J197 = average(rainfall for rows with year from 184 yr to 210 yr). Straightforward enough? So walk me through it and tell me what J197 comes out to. 380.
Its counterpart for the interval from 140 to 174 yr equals 391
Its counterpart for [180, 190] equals 388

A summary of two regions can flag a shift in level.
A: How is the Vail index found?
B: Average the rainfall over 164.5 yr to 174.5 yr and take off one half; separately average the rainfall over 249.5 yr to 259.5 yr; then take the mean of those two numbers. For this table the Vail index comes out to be 391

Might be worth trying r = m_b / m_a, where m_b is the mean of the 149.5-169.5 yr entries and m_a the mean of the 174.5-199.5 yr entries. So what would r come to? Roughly 1.02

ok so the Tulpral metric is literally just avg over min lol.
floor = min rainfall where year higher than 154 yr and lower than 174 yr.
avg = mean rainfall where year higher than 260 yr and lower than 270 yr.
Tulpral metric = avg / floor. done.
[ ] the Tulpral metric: 1.04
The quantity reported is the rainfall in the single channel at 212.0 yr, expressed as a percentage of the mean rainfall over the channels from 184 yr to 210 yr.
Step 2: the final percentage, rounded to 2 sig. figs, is 91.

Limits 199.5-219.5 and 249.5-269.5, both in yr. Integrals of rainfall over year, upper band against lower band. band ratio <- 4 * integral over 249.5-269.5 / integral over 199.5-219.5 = 4.6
